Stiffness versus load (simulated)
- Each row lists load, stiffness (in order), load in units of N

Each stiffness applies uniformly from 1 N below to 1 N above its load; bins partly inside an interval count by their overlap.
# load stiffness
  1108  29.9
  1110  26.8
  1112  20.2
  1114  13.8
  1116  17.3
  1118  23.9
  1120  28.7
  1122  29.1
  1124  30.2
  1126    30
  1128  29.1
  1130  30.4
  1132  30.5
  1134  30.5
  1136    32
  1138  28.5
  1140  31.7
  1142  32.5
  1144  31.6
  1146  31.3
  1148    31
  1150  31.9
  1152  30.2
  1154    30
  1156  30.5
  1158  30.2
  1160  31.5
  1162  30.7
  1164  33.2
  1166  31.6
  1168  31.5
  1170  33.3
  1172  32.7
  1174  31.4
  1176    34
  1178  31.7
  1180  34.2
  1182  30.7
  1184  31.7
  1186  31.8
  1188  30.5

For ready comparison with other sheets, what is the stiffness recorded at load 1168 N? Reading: 31.5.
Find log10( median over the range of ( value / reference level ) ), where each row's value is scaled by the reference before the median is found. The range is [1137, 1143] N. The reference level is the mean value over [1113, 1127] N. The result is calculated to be 0.108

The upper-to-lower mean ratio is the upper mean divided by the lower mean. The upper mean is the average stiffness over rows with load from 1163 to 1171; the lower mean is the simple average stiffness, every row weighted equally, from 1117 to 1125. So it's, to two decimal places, 1.16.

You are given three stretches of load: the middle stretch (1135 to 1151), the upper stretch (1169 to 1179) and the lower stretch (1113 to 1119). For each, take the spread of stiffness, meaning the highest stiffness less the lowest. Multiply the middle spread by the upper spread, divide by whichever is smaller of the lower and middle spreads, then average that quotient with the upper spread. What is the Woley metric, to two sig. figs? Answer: 2.6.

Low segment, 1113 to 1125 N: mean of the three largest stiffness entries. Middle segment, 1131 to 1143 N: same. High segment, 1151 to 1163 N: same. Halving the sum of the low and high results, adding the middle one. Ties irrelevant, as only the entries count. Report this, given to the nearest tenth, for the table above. 62.2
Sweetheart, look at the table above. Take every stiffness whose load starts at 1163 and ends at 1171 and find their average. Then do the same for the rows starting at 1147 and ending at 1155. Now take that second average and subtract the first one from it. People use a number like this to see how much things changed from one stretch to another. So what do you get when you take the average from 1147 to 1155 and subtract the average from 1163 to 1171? -1.6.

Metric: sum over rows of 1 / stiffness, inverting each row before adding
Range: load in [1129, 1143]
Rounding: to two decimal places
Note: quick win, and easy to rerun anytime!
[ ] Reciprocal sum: 0.23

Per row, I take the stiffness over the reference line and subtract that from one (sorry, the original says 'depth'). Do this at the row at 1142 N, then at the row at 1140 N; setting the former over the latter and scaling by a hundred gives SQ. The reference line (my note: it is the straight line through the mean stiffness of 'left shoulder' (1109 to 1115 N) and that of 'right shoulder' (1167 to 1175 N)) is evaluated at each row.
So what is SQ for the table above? 105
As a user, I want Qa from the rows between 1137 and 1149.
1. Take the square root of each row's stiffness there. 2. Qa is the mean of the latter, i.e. 5.58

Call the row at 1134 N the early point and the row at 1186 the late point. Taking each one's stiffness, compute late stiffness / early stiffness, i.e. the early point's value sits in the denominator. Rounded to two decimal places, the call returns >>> 1.04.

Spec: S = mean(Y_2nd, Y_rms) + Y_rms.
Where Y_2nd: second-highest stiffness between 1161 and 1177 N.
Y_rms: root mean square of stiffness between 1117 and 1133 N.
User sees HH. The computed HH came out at 60.2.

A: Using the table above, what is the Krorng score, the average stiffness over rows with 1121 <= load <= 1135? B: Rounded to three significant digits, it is 30.0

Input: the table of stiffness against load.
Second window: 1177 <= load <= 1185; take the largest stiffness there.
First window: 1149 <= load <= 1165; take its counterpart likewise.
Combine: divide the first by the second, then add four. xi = 4.971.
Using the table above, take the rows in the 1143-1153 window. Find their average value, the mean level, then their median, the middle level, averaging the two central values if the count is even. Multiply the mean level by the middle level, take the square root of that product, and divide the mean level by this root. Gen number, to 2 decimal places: 1.00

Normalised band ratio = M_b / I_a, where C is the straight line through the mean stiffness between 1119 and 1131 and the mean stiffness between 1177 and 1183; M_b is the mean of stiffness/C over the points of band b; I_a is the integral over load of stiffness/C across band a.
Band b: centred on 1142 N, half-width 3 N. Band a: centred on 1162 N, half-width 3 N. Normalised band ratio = 0.173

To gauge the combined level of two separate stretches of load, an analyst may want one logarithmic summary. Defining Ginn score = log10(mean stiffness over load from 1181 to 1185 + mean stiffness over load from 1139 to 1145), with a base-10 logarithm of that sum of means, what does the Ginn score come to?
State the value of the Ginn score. 1.800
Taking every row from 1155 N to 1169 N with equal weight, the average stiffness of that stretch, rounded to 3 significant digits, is 31.3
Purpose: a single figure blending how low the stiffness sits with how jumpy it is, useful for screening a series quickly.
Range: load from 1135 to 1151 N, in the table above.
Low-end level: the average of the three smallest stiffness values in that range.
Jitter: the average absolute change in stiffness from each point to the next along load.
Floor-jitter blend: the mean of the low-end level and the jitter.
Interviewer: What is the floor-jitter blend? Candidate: 15.8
